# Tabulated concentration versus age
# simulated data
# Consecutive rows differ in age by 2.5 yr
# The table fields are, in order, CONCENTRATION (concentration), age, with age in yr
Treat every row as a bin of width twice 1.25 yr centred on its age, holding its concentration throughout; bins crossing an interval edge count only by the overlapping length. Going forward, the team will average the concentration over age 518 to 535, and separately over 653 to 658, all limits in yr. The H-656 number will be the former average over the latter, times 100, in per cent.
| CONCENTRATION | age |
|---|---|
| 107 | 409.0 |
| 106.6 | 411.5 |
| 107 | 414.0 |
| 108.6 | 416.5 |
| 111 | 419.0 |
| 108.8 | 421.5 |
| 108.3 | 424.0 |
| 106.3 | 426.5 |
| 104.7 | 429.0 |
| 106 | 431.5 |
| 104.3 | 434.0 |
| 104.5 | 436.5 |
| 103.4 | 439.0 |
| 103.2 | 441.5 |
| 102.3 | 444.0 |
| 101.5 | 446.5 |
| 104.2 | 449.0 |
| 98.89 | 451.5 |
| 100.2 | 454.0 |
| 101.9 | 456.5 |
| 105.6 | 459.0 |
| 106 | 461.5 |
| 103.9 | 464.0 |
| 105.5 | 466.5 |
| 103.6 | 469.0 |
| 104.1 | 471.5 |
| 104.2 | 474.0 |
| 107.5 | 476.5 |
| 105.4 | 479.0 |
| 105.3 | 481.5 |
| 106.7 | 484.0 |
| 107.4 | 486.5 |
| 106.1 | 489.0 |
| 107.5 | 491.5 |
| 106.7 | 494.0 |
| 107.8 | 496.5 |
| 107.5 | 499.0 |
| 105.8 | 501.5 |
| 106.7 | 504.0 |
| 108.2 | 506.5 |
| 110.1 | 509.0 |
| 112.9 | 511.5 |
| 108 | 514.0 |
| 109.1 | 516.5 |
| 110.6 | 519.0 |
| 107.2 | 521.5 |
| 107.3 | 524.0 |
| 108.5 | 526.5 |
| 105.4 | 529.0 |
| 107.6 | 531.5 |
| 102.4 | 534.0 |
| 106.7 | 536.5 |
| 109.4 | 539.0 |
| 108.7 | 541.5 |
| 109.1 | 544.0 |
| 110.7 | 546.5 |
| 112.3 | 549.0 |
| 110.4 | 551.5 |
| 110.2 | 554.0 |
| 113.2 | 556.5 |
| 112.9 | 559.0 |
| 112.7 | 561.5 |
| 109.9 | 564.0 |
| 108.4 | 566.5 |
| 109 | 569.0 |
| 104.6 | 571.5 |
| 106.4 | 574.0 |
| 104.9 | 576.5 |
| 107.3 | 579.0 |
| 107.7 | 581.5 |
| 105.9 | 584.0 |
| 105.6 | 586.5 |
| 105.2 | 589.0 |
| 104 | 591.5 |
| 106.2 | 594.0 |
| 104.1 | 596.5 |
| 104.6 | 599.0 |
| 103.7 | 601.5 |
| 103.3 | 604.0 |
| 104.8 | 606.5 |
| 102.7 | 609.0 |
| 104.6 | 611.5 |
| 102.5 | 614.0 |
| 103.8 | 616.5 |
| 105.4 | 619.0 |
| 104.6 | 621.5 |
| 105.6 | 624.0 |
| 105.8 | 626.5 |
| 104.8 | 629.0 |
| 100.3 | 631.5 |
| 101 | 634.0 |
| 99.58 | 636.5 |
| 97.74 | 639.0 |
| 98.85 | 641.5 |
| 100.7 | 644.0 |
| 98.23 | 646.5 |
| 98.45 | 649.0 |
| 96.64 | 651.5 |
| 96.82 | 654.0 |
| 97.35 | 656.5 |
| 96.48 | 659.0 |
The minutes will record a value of 110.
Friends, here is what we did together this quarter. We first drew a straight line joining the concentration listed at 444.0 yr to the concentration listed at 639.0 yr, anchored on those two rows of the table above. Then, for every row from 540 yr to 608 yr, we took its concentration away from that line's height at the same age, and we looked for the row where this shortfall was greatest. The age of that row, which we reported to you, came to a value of 604.0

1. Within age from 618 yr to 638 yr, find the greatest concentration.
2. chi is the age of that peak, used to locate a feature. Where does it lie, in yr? 626.5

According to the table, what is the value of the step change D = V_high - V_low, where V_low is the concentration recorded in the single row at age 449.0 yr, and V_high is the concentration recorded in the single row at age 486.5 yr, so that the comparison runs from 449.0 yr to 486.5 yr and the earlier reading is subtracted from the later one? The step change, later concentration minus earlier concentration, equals 3.2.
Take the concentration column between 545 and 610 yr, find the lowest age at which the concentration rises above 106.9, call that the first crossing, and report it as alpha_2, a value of 546.5 yr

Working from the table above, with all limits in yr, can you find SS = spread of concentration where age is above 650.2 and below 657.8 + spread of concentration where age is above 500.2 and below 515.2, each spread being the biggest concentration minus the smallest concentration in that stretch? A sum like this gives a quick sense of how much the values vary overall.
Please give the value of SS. 7.8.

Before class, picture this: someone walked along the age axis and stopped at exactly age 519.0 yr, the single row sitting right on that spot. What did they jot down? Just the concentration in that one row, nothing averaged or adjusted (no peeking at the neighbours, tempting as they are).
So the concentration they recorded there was 110.6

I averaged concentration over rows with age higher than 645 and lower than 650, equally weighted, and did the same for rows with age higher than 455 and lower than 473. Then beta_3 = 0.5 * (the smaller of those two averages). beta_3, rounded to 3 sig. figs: 49.2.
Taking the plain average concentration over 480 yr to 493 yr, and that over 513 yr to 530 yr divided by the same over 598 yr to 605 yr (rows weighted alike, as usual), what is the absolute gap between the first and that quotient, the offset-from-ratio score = 106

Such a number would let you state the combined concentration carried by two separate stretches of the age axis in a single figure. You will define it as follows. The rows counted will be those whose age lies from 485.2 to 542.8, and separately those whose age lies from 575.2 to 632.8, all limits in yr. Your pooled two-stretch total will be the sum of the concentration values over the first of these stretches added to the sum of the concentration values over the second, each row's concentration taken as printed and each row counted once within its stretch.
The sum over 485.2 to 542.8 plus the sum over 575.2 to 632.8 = 4885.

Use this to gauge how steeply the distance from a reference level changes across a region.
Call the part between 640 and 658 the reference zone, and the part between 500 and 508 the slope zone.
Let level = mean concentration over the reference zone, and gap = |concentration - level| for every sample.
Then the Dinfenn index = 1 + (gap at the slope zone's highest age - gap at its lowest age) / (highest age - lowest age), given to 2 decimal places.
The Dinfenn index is 1.48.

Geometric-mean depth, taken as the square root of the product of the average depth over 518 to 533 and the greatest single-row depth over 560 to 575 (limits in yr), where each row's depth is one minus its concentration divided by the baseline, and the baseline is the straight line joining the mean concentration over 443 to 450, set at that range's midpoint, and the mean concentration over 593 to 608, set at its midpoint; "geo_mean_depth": 0.014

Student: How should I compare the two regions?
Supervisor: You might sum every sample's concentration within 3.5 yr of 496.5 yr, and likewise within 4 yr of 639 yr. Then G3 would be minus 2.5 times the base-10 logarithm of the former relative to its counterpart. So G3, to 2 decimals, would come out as -0.09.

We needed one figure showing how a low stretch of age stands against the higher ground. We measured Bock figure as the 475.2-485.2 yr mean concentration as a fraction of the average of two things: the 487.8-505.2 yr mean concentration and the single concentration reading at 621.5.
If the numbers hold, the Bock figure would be 1.00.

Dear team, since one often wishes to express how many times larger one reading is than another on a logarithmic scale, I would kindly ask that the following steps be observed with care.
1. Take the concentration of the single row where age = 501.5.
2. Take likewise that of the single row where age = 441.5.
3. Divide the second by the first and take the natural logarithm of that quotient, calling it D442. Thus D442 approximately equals -0.02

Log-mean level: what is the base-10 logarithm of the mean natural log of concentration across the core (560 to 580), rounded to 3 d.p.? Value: 0.670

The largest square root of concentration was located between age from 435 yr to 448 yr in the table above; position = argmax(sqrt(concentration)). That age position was 436.5 yr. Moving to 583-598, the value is 594.0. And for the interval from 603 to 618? 606.5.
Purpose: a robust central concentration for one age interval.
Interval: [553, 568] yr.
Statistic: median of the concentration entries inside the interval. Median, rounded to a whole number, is 111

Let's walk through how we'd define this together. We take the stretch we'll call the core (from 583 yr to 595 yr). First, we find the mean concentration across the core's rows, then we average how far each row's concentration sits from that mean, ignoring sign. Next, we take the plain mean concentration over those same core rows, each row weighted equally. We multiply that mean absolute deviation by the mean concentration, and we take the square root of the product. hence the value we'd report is 8.1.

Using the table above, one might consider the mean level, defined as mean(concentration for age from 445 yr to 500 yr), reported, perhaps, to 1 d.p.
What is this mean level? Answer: 104.9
